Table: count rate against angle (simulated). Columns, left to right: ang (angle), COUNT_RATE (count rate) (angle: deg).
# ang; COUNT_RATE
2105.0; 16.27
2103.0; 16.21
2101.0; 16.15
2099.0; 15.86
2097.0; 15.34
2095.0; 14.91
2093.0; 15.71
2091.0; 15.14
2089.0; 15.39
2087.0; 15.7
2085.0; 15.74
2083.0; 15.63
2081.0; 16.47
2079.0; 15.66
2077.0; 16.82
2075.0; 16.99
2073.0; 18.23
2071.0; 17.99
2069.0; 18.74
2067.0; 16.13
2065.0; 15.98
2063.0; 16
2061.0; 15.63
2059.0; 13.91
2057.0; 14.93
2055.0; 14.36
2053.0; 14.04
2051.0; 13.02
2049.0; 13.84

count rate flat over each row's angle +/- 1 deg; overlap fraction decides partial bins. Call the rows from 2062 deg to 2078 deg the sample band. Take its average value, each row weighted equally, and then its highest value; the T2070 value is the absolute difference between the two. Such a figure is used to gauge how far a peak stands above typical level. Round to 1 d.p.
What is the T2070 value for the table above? 1.6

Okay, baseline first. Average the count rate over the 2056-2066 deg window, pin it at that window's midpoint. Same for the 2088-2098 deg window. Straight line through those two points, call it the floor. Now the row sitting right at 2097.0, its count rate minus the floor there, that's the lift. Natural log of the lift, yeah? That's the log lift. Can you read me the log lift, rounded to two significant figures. -3.2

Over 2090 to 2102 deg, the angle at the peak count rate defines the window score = 2101.0 deg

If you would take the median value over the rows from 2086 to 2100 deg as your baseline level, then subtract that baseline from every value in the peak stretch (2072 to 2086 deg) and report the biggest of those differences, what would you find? 2.8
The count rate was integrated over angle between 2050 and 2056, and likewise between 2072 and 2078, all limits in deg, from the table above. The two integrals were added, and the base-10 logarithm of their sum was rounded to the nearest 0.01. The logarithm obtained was 2.27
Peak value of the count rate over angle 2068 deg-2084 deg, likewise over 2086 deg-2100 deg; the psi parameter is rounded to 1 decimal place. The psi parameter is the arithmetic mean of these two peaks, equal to 17.3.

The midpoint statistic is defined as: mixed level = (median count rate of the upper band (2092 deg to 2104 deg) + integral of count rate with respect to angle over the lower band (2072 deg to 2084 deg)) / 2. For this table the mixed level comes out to 108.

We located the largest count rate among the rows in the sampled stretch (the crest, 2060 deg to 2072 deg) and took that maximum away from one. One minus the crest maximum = -17.7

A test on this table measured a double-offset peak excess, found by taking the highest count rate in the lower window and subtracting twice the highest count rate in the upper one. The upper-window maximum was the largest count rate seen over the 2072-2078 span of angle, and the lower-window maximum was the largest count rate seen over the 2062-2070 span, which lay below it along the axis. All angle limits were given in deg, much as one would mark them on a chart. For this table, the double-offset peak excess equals -17.72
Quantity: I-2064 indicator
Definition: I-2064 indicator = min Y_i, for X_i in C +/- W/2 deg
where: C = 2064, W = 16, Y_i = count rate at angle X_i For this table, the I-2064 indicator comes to 13.91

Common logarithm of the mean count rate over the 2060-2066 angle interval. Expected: 1.20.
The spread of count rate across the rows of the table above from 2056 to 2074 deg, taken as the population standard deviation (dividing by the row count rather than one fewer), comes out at 1.5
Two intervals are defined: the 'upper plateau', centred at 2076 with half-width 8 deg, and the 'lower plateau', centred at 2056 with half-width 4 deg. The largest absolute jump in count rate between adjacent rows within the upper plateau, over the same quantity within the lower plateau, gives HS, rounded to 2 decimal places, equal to 1.22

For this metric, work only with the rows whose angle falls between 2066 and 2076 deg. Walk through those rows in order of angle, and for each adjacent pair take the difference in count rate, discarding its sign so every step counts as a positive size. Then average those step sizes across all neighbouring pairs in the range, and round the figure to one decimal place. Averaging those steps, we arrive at 1.2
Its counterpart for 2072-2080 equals 0.9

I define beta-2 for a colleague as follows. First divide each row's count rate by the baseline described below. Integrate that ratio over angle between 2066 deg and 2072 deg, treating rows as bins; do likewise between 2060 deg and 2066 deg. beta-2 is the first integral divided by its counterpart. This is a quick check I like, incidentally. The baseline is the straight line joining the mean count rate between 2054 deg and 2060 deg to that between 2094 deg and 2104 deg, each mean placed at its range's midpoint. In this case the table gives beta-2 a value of 1.10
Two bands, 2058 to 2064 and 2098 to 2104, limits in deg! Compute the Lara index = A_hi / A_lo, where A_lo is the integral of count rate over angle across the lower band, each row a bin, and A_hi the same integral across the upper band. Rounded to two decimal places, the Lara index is 1.06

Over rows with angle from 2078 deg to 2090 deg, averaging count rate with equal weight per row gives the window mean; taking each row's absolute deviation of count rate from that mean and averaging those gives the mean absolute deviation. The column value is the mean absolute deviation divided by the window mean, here 0.015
